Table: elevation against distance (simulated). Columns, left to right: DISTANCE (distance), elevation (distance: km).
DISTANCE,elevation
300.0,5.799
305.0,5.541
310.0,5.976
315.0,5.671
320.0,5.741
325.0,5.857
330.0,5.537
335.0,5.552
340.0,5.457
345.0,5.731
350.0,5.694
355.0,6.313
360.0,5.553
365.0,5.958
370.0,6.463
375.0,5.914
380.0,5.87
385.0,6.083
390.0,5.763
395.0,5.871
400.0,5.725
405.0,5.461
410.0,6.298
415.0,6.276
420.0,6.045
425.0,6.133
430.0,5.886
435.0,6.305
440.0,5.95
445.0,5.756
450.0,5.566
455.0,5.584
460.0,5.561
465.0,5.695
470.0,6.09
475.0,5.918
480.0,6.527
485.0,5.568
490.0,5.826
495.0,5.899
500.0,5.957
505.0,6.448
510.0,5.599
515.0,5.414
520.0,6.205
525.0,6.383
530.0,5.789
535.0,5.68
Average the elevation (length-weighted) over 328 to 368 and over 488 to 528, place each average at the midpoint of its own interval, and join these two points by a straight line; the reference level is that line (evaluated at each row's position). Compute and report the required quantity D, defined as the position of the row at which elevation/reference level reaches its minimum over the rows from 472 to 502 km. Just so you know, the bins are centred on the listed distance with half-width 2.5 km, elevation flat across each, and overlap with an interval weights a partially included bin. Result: 485.0 km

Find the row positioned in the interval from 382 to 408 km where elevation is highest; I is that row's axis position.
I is 385.0 km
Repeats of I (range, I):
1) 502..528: 505.0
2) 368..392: 370.0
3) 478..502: 480.0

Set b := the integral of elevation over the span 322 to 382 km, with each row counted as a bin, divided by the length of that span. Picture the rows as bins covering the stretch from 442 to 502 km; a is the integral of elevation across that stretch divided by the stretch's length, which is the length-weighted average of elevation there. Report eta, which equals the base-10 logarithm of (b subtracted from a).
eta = -2.3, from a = 5.83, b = 5.82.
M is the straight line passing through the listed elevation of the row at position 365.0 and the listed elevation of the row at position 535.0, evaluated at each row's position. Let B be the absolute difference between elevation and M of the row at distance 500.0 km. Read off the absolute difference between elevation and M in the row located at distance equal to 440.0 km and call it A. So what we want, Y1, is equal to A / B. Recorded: 0.52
